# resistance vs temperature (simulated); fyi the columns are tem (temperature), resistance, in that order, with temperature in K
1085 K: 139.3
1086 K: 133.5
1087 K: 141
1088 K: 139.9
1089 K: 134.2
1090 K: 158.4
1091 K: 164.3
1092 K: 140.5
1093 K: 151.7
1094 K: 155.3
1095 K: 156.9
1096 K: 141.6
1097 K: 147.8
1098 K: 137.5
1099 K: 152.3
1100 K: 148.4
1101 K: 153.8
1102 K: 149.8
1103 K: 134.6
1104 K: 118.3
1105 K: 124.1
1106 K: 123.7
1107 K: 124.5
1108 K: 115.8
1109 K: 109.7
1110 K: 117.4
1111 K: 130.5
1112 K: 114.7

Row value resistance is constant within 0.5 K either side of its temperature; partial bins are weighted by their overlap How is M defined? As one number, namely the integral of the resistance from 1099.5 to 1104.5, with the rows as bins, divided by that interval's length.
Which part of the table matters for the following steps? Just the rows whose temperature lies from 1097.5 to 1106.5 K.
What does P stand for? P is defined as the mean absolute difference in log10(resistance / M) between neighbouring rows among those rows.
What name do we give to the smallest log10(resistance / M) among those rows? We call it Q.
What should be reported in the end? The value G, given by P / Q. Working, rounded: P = 0.0259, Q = -0.08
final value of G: -0.3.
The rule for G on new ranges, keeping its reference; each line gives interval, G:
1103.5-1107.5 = -0.1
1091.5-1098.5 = -2.2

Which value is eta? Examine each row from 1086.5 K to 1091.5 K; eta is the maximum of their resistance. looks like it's 164.3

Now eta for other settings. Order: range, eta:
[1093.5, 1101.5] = 156.9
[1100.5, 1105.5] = 153.8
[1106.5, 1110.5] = 124.5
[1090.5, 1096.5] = 164.3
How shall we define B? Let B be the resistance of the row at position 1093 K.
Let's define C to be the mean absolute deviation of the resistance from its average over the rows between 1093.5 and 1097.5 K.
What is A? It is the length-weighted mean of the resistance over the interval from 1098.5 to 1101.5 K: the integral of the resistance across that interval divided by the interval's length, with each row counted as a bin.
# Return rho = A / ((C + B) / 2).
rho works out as 1.93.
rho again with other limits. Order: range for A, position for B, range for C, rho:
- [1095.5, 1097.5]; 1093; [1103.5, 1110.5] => 1.86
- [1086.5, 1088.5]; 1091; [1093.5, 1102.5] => 1.66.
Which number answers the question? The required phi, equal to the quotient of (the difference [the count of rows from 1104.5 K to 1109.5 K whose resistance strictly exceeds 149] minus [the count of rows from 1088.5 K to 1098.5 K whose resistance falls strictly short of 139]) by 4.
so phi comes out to -0.50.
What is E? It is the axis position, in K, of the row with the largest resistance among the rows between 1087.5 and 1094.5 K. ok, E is 1091 K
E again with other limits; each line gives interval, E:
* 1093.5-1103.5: 1095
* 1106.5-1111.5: 1111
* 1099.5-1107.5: 1101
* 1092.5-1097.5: 1095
